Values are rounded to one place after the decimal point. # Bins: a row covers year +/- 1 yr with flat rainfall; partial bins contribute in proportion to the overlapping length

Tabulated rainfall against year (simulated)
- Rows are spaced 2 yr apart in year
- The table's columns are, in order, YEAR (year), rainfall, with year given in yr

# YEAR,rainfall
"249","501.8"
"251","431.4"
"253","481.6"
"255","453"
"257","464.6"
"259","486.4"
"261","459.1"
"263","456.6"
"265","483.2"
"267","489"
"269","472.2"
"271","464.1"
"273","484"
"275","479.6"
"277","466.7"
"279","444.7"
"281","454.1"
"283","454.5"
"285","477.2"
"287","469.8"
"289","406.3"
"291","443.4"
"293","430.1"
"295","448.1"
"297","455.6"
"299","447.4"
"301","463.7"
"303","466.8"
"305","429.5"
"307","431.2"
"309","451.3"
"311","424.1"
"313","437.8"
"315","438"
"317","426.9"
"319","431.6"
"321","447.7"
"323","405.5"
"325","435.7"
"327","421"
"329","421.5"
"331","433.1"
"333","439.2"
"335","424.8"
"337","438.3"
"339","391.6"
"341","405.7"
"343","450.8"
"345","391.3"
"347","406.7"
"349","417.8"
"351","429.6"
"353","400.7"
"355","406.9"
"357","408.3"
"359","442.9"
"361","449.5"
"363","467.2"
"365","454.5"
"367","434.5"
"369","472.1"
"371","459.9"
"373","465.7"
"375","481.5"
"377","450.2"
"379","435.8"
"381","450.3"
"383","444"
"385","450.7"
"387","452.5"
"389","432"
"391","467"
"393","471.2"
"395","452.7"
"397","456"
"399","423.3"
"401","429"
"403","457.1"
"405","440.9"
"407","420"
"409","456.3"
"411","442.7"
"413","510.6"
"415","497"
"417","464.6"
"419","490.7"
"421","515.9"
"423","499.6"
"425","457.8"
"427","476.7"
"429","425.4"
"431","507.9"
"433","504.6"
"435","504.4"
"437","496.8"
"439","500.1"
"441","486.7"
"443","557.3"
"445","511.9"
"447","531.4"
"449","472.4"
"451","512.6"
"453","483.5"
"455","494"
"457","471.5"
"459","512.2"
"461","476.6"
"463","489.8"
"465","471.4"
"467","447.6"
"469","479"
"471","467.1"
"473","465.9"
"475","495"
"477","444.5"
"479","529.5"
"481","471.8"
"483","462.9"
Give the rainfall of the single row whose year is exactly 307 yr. 431.2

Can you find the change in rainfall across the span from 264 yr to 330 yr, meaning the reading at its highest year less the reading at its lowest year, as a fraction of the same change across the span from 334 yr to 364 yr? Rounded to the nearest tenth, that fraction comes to -1.5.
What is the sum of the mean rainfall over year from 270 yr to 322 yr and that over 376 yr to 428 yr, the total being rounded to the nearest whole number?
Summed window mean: 908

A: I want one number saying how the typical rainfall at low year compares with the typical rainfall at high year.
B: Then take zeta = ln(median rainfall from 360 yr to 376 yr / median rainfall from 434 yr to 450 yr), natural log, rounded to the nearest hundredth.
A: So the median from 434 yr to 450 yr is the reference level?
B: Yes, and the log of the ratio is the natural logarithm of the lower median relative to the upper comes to -0.08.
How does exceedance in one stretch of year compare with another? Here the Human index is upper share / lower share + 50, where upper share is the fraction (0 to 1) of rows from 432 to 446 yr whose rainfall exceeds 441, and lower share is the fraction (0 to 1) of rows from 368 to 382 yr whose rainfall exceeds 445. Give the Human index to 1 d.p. 51.2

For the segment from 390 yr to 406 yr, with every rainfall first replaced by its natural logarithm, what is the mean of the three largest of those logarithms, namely 6.14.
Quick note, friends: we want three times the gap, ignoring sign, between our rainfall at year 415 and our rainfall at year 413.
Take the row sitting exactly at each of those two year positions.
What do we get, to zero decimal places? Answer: 41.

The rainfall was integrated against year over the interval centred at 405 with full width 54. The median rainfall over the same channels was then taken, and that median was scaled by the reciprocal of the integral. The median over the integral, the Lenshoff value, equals 0.0183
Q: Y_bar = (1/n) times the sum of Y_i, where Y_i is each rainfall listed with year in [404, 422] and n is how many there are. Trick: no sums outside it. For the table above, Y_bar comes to 471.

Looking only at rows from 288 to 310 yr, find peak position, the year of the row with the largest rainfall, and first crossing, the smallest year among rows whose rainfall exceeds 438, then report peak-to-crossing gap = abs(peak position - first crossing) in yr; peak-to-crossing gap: 12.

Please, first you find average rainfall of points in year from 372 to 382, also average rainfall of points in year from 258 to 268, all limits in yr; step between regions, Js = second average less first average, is 18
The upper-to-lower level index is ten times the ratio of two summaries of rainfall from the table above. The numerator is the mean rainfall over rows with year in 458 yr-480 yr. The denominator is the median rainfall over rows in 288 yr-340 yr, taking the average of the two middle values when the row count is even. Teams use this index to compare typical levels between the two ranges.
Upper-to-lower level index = 11.0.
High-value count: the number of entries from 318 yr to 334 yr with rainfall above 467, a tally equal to 0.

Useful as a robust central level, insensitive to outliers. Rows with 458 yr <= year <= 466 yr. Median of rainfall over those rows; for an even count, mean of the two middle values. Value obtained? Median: 483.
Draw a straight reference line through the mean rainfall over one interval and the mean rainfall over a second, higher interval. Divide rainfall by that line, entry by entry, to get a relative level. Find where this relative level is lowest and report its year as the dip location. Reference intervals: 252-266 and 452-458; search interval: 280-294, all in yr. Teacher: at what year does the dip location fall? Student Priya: 289 yr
